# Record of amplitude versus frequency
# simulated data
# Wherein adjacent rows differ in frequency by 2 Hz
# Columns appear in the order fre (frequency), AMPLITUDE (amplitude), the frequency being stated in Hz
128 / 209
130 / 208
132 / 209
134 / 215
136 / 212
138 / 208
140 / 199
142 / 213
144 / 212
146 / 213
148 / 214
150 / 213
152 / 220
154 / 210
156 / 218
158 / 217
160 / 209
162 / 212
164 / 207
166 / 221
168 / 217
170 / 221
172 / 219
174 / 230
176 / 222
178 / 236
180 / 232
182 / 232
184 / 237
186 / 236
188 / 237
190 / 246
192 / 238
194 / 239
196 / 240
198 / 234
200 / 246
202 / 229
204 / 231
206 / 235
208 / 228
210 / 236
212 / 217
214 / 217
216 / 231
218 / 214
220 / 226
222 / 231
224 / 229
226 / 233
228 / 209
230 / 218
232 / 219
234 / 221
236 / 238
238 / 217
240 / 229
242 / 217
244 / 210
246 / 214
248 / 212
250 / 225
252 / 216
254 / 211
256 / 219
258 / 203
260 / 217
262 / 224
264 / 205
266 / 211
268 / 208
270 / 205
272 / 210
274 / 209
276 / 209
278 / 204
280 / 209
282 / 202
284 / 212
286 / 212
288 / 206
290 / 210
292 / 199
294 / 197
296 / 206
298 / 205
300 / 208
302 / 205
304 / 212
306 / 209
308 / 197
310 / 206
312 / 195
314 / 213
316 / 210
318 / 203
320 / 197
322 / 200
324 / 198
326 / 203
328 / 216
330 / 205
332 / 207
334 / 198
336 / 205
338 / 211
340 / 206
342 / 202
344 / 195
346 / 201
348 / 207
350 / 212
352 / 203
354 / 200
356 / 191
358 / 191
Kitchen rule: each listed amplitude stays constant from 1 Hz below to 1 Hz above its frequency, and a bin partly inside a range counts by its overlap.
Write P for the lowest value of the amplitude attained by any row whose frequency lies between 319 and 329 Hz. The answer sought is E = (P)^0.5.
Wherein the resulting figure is 14.0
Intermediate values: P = 197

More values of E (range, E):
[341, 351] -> 14.0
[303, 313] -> 14.0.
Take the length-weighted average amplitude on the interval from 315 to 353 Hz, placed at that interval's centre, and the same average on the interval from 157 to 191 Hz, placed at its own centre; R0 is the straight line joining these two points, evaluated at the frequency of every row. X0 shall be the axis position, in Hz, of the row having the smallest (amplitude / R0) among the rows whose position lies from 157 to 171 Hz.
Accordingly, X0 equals 164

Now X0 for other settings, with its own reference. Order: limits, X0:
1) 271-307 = 294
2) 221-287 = 258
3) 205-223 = 218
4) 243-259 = 258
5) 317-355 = 320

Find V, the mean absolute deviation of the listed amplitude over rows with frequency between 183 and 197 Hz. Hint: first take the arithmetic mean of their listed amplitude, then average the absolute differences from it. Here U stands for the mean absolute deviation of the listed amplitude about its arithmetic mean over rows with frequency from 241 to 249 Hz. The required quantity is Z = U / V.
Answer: 1.0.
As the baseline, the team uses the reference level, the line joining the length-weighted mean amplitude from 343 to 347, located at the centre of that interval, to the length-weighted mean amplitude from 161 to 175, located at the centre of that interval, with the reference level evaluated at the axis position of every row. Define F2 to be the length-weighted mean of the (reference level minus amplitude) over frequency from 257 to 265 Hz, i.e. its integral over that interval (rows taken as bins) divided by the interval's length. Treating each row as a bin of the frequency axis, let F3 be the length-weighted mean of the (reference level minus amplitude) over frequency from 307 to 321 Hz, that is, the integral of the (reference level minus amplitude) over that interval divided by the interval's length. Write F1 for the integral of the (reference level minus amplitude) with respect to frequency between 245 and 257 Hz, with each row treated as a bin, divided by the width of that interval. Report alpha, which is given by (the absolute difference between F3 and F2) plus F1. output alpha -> -4.3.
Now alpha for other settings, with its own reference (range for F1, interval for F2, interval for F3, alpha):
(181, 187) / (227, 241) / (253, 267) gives -12.9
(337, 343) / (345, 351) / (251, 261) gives -3.8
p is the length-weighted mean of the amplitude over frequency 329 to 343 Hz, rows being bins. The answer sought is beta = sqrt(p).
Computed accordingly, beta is 14.3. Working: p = 205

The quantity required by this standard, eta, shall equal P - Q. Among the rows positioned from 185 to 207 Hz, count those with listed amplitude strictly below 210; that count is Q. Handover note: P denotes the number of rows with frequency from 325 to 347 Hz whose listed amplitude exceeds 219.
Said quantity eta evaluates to 0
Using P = 0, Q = 0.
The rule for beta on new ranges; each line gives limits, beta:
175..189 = 15.3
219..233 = 15.0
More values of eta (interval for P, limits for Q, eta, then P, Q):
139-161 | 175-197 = 1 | 1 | 0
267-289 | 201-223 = 0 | 0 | 0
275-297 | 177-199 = 0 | 0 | 0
